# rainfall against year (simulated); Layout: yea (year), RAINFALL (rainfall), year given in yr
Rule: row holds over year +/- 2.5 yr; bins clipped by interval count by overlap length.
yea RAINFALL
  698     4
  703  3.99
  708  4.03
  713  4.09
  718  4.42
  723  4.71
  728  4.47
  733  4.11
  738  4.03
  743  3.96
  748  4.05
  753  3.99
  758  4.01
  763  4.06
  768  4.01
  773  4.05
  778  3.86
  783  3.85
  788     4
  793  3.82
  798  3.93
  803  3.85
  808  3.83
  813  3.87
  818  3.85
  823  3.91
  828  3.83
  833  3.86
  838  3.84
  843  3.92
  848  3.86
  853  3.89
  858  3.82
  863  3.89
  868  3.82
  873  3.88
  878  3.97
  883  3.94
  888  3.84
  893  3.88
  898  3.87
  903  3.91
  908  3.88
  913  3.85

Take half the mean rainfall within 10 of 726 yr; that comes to 2.21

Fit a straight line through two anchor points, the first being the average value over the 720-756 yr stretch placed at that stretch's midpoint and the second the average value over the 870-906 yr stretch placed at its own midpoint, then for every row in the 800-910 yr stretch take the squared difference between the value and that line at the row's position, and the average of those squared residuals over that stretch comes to 0.0146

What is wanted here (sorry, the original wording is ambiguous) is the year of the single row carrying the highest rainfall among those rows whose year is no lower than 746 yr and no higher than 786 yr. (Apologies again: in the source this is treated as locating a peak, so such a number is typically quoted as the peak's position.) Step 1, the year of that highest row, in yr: 763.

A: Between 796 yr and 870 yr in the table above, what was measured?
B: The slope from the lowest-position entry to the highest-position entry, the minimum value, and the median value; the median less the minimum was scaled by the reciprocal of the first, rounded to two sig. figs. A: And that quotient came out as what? -25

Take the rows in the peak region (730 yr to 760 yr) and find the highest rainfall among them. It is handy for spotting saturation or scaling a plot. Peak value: 4.11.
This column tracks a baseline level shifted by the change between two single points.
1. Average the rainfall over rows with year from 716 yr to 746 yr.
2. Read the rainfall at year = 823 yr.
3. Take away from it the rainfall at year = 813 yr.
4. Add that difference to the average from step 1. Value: 4.32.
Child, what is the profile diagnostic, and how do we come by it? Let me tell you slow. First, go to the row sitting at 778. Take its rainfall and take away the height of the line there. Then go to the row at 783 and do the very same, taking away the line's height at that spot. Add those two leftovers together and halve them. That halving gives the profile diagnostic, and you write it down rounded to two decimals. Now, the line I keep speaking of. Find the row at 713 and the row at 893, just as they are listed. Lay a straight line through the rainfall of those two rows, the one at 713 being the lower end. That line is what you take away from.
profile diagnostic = -0.16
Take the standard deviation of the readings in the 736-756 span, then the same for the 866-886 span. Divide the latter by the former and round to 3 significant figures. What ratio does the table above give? 1.65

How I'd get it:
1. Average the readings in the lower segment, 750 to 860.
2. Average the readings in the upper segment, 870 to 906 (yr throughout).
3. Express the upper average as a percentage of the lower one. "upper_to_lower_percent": 99.8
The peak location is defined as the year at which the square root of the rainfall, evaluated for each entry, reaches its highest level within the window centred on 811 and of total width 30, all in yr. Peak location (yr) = 798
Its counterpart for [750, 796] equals 763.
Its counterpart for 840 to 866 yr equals 843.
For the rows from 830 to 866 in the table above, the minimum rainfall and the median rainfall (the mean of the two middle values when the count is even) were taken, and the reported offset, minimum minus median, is -0.040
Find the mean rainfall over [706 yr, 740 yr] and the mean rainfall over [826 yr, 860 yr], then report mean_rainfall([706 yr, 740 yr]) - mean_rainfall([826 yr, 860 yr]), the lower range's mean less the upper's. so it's 0.41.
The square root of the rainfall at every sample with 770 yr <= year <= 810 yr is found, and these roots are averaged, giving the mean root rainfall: 1.97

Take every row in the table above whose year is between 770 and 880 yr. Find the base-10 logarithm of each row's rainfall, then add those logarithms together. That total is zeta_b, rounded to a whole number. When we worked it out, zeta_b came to 13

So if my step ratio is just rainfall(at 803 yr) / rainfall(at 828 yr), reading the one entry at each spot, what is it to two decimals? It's 1.01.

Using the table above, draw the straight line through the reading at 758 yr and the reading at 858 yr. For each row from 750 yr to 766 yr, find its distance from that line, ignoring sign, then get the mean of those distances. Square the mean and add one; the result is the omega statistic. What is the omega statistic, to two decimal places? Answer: 1.00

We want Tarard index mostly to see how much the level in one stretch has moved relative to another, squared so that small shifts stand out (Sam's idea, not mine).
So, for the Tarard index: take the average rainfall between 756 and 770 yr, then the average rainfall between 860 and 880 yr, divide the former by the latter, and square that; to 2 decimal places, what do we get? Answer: 1.07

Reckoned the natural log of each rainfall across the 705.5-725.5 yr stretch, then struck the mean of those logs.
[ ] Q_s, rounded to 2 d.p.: 1.46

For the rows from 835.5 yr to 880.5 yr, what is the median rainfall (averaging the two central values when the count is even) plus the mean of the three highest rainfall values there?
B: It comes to 7.81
